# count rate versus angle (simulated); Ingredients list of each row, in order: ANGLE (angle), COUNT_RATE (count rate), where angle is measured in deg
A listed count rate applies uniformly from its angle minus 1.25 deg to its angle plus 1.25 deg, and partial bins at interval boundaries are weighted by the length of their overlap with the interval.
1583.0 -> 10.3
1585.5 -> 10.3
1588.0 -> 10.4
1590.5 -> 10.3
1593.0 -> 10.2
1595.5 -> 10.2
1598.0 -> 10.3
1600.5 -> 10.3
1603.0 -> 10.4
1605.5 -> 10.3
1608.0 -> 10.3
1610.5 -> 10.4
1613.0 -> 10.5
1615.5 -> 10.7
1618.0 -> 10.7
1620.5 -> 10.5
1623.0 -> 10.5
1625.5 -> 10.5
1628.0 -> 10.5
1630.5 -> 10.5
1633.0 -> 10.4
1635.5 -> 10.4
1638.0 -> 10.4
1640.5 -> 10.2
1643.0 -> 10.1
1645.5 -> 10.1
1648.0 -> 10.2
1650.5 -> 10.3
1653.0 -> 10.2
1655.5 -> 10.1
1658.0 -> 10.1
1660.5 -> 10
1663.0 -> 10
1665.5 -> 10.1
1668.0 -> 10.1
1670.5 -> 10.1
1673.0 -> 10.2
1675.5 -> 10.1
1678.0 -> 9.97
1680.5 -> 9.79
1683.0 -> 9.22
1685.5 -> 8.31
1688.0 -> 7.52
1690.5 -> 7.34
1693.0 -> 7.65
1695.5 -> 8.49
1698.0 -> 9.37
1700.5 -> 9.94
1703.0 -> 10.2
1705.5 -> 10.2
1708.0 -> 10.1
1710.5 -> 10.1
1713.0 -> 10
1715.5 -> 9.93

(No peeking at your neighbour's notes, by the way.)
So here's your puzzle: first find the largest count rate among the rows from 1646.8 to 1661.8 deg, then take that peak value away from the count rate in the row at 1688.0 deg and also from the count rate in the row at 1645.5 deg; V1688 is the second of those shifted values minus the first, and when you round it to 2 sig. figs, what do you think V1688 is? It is 2.6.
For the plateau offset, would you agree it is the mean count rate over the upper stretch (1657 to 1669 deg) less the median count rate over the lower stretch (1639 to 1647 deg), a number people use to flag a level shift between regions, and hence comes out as -0.04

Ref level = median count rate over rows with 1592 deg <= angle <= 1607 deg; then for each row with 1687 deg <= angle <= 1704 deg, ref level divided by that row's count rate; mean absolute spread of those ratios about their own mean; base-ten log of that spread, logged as -0.86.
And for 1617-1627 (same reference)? -2.16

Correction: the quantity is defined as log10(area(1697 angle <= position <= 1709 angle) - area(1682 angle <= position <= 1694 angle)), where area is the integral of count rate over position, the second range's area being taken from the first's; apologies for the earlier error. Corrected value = 1.4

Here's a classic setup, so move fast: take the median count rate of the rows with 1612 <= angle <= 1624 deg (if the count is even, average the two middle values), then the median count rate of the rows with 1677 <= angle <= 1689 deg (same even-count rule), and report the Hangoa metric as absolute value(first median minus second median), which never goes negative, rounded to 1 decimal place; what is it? 1.3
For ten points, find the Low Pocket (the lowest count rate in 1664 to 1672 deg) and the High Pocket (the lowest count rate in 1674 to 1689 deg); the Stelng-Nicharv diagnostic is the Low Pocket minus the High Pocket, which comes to 2.6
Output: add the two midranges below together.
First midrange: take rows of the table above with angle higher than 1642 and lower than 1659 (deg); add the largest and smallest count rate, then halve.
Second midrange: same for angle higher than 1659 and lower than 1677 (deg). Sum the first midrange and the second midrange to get 20.3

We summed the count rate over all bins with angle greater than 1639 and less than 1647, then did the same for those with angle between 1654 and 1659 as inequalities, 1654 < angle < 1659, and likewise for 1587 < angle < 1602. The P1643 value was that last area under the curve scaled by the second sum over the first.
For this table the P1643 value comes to 41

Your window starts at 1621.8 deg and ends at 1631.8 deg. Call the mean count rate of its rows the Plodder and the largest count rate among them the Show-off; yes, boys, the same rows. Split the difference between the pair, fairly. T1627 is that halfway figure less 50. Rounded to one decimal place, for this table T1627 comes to -39.5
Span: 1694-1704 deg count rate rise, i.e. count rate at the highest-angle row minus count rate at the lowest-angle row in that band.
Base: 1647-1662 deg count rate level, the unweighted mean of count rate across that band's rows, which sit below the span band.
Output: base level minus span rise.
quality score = 8.4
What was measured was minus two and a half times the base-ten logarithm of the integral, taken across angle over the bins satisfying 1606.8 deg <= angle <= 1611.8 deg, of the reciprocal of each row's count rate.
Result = 0.790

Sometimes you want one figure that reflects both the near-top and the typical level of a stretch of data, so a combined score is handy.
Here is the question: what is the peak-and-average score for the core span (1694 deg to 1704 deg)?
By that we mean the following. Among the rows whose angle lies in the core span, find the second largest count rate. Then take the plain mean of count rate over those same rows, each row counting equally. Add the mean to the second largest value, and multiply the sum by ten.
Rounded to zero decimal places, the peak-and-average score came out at 194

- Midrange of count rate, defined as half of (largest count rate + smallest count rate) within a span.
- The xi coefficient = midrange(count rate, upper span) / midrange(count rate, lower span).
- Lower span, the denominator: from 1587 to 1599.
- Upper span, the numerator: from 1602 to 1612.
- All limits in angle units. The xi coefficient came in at 1.00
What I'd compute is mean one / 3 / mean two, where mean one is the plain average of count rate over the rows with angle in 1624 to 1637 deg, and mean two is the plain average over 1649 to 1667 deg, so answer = 0.345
